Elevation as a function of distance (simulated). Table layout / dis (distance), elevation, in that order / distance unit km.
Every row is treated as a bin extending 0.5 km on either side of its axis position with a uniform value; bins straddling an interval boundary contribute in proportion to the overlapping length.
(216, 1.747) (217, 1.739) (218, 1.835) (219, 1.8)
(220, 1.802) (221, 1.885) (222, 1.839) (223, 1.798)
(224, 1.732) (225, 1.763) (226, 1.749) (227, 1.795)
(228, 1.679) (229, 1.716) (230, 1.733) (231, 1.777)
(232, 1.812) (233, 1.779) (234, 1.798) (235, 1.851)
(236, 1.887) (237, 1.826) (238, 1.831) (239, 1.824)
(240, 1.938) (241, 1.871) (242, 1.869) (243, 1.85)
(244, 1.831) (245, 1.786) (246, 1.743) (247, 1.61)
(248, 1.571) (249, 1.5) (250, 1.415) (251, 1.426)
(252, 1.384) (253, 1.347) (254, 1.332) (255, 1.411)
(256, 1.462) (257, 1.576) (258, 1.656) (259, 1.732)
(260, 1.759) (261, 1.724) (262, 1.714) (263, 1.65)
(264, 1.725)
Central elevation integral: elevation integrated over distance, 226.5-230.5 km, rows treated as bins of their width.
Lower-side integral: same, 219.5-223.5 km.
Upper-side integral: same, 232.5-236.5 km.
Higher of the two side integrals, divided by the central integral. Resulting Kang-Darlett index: 1.06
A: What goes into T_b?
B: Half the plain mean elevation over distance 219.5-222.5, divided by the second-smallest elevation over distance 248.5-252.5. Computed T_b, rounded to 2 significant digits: 0.65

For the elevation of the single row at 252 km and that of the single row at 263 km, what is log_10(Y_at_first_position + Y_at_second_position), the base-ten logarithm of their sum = 0.482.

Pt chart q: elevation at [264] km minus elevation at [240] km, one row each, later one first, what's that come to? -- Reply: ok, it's -0.2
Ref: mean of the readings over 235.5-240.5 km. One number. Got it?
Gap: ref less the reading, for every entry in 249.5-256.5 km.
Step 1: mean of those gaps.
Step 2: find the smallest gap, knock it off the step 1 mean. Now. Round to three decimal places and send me 0.065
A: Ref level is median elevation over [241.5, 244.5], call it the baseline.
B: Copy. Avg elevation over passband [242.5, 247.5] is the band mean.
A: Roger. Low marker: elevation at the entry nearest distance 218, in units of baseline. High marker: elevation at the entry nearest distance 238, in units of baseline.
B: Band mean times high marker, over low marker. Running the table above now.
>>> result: 1.8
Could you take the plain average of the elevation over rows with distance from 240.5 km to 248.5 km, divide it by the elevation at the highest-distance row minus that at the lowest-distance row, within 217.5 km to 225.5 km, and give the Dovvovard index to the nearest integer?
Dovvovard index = -25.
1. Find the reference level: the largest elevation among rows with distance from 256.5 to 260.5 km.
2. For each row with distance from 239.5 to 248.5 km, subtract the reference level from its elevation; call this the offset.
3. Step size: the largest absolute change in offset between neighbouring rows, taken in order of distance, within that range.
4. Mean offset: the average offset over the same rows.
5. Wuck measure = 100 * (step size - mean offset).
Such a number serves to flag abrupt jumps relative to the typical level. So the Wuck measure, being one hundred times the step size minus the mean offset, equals 11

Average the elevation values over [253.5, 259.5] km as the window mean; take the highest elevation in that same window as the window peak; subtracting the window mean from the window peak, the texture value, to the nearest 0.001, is 0.204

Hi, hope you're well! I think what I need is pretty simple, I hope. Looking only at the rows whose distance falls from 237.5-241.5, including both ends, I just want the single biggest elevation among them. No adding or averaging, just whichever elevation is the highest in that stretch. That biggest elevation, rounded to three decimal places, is 1.938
